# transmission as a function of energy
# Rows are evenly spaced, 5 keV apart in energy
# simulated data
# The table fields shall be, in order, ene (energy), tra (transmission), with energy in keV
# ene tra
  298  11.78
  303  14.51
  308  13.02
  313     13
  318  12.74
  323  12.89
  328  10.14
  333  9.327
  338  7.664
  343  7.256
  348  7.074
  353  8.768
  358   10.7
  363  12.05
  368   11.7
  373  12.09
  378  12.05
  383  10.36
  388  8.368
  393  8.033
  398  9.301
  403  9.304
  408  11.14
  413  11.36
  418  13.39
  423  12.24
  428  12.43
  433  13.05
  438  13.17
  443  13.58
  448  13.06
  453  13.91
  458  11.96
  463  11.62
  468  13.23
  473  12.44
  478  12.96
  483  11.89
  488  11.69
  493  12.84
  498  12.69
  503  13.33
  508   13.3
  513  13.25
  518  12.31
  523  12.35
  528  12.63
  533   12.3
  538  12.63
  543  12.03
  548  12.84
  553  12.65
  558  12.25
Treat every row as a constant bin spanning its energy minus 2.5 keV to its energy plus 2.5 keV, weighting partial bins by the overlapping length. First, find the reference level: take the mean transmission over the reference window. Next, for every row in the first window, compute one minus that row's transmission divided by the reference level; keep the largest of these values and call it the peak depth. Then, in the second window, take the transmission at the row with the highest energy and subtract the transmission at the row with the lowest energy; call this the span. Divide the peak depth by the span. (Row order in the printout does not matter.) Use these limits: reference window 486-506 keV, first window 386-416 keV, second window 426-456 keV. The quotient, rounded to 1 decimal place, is 0.2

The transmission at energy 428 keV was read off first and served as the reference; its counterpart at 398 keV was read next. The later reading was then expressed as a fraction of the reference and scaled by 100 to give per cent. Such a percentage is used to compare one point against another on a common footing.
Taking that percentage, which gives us 75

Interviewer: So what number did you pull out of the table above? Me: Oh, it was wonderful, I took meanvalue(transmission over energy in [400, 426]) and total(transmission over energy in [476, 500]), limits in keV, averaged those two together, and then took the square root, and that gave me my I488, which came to 6.06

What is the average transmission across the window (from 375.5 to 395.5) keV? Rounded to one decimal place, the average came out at 9.7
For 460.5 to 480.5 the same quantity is 12.6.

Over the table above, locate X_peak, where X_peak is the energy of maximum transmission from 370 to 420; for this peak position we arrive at 418 keV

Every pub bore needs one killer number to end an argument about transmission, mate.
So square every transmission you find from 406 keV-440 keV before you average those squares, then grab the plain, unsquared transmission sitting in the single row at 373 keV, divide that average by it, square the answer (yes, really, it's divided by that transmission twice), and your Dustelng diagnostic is 163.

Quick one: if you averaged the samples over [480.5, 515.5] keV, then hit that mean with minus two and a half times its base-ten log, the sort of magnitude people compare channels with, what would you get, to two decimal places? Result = -2.76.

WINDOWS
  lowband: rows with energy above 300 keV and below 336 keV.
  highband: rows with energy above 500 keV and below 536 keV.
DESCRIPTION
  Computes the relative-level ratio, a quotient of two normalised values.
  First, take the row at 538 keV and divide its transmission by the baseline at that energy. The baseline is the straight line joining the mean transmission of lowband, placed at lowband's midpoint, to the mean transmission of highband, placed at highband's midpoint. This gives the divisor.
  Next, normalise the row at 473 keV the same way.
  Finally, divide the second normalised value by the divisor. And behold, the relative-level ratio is 1.00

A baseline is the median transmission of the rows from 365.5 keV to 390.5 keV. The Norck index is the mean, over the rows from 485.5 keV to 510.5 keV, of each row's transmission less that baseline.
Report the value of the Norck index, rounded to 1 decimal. 1.1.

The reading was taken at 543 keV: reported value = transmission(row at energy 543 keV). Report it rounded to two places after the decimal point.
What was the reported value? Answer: 12.03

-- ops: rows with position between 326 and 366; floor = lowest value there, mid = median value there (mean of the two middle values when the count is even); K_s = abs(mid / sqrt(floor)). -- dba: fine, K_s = 3.40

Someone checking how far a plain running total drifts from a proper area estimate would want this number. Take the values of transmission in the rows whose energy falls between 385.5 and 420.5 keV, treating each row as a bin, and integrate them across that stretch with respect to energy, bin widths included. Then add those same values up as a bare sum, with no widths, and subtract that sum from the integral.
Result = 284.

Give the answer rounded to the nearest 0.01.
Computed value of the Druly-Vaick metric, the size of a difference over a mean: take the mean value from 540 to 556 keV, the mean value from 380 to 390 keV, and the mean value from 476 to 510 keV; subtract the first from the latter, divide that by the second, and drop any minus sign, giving 0.02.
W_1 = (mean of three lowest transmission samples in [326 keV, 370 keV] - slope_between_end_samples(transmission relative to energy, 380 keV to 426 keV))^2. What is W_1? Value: 53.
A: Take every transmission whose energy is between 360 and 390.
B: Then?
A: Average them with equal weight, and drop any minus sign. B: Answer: 11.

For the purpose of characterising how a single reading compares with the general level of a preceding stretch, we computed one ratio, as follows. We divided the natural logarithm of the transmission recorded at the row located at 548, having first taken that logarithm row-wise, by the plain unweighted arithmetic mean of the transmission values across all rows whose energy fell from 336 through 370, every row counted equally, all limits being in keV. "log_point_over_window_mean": 0.274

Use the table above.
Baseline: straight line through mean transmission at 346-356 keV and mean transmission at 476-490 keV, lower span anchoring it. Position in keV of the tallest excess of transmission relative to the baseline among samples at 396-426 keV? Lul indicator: 418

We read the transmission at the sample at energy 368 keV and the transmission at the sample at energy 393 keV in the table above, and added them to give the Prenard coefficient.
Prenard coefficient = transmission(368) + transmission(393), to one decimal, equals 19.7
